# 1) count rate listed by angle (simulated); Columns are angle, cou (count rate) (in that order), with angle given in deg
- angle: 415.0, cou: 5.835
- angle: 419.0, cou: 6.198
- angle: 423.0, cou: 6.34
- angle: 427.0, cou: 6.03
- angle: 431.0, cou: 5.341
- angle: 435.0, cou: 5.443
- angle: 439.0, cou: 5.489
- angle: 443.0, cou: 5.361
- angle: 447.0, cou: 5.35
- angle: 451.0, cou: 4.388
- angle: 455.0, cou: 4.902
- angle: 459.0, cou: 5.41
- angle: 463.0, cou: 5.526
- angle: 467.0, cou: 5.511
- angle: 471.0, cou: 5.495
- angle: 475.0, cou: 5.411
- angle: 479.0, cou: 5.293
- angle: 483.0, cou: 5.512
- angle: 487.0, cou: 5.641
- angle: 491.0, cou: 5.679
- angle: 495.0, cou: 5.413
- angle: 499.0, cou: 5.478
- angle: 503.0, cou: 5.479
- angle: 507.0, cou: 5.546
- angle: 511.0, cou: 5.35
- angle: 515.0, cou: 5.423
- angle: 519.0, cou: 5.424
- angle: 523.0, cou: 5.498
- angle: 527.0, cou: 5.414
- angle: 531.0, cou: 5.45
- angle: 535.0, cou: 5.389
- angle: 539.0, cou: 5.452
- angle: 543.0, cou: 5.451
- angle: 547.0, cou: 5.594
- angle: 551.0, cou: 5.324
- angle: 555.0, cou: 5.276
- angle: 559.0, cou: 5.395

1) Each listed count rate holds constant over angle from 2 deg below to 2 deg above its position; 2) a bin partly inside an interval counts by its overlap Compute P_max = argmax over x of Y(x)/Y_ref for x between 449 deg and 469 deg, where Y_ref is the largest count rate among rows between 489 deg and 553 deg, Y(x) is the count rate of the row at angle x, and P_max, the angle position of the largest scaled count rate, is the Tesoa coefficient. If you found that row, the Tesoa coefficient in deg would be 463.0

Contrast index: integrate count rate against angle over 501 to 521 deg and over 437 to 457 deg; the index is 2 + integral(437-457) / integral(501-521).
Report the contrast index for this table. 2.94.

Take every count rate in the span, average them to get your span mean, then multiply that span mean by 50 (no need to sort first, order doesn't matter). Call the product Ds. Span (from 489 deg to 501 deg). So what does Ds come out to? 276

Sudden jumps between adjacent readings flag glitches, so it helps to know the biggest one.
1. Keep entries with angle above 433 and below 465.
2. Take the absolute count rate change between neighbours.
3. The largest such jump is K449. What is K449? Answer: 0.96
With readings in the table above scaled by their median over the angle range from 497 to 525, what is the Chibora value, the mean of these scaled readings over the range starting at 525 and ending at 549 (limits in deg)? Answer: 1.00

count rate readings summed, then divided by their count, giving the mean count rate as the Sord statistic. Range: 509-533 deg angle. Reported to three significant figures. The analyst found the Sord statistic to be 5.43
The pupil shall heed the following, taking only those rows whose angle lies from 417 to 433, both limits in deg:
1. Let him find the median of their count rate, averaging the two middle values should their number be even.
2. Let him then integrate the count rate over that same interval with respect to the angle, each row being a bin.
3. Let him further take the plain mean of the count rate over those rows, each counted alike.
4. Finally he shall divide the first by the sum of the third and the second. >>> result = 0.0602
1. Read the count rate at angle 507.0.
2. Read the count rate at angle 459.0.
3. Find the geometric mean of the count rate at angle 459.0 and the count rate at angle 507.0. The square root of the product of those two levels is 5.48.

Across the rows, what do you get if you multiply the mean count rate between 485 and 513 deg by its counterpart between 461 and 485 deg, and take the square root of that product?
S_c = 5.49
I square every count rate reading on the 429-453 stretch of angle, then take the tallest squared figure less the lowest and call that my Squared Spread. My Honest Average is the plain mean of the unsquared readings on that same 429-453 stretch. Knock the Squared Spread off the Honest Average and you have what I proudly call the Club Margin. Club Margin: -6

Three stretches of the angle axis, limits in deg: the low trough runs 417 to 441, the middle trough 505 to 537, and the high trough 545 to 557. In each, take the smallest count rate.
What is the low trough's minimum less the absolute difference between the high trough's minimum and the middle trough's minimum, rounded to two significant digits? 5.3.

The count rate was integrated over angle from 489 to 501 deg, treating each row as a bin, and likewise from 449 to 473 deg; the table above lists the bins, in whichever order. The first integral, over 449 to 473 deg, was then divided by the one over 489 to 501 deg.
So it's 1.9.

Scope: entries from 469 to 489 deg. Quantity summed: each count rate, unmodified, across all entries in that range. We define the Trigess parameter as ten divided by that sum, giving 0.366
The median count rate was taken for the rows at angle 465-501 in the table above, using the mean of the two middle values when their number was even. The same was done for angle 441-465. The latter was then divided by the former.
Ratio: 0.97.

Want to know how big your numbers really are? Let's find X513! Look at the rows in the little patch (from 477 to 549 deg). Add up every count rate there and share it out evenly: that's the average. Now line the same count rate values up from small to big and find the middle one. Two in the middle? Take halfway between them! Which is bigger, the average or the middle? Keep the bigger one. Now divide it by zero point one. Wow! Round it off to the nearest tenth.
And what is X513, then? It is 54.7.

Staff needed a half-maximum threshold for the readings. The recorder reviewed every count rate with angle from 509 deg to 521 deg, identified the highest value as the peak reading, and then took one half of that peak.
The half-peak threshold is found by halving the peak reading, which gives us 2.71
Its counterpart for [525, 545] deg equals 2.73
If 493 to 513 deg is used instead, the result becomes 2.77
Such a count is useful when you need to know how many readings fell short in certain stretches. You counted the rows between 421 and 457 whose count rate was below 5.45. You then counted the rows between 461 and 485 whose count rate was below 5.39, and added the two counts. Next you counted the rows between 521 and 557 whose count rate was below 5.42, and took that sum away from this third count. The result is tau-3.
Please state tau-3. -3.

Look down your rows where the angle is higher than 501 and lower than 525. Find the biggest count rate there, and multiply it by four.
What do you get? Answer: 22.2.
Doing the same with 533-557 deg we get 22.4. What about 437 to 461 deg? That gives 22.0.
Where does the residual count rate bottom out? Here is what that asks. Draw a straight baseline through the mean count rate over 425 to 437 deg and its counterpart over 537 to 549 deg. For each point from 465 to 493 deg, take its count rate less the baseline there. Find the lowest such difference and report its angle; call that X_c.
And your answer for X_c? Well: 479.0 deg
